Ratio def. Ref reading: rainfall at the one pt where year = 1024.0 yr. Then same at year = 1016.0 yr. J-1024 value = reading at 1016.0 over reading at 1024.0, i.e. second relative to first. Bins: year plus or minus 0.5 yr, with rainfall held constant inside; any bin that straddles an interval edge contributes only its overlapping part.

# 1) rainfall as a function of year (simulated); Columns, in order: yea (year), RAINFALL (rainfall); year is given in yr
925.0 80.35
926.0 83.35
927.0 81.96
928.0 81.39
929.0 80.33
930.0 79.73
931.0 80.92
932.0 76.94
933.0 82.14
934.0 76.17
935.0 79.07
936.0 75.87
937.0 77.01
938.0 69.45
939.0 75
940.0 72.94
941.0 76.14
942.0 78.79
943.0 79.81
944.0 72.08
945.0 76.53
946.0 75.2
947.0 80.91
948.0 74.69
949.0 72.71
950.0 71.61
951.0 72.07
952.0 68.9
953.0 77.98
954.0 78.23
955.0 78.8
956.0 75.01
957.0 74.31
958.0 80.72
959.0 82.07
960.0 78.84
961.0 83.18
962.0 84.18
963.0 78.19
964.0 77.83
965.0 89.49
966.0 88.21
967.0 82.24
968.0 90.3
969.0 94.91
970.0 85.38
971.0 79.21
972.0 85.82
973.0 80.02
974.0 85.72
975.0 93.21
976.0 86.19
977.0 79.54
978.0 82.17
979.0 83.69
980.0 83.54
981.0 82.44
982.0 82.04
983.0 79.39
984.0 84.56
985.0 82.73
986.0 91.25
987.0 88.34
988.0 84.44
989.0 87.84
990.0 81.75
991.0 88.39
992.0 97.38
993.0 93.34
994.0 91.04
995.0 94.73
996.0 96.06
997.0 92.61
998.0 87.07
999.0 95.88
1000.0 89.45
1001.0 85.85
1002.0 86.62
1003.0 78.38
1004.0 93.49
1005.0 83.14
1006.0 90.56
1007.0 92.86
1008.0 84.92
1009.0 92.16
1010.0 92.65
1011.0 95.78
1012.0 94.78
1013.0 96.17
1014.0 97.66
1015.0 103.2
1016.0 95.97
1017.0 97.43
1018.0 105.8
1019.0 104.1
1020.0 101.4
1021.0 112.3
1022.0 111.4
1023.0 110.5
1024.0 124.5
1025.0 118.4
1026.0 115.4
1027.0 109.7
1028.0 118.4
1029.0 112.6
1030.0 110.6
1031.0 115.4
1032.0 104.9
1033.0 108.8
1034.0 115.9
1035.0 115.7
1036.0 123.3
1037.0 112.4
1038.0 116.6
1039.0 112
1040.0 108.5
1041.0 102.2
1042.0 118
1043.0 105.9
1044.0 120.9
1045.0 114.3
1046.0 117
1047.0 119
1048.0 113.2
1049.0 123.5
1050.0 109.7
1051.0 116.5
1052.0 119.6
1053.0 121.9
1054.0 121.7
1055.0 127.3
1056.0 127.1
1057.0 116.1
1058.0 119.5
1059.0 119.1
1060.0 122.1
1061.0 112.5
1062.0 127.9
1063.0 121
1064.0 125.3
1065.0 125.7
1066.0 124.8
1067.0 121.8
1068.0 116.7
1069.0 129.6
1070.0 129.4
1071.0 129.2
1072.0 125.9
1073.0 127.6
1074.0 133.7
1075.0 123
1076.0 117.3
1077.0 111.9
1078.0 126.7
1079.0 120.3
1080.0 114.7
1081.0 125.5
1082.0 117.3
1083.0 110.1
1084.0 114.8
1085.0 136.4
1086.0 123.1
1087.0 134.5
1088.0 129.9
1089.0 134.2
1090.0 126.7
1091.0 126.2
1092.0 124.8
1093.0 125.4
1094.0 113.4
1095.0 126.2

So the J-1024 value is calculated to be 0.77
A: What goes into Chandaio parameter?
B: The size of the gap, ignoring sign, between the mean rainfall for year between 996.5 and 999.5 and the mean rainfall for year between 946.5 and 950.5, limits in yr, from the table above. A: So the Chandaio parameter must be 17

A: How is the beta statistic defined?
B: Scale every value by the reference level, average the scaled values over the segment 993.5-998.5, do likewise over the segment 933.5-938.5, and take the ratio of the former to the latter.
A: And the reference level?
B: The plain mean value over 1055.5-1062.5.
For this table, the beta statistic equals 1.2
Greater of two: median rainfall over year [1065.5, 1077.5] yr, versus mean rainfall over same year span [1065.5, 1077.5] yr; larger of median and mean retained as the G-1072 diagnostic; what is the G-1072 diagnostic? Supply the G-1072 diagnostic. 125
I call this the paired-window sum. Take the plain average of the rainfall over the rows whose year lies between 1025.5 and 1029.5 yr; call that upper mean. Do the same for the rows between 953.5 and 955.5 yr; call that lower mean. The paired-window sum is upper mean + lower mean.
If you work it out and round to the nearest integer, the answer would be 193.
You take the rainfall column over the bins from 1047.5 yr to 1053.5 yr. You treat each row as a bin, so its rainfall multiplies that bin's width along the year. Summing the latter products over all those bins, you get 704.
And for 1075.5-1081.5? 716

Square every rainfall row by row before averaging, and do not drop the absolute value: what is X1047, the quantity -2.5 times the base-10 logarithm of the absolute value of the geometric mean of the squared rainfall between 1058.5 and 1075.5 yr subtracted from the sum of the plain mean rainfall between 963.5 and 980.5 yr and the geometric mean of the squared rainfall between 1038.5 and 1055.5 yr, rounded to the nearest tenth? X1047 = -8.2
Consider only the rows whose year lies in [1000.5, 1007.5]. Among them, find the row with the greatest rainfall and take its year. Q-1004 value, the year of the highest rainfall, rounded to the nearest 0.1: 1004.0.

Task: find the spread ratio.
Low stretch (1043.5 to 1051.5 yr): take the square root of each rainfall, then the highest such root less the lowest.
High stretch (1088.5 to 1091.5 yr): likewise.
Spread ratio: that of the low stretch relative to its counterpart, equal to 1.8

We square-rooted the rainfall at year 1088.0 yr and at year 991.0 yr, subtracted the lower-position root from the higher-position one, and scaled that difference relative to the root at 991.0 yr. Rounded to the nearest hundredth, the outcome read 0.21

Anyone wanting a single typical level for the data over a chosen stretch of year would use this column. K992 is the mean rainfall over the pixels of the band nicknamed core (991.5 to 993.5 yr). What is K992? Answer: 95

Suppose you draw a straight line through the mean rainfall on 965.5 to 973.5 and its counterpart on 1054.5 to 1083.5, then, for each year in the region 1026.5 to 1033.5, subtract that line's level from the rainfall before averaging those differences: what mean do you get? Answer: 3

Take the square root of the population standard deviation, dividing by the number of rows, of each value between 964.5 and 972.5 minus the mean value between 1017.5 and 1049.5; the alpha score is 2.14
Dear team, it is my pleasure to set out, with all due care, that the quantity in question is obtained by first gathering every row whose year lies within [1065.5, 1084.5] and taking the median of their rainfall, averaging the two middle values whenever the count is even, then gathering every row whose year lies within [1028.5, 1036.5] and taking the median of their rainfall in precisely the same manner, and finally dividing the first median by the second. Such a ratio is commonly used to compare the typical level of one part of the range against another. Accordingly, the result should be 1.08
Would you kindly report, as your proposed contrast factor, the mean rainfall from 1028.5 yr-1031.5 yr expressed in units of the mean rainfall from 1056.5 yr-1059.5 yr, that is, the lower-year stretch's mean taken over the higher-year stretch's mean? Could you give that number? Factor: 0.95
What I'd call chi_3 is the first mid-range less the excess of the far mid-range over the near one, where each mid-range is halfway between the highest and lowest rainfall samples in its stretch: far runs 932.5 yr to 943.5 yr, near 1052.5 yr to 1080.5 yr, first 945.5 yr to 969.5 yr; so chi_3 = 129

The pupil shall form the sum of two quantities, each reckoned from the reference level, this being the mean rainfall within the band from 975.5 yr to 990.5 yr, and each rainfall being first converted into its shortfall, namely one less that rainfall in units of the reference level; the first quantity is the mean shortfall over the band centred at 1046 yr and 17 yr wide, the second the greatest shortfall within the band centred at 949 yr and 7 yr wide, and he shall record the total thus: -0.19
